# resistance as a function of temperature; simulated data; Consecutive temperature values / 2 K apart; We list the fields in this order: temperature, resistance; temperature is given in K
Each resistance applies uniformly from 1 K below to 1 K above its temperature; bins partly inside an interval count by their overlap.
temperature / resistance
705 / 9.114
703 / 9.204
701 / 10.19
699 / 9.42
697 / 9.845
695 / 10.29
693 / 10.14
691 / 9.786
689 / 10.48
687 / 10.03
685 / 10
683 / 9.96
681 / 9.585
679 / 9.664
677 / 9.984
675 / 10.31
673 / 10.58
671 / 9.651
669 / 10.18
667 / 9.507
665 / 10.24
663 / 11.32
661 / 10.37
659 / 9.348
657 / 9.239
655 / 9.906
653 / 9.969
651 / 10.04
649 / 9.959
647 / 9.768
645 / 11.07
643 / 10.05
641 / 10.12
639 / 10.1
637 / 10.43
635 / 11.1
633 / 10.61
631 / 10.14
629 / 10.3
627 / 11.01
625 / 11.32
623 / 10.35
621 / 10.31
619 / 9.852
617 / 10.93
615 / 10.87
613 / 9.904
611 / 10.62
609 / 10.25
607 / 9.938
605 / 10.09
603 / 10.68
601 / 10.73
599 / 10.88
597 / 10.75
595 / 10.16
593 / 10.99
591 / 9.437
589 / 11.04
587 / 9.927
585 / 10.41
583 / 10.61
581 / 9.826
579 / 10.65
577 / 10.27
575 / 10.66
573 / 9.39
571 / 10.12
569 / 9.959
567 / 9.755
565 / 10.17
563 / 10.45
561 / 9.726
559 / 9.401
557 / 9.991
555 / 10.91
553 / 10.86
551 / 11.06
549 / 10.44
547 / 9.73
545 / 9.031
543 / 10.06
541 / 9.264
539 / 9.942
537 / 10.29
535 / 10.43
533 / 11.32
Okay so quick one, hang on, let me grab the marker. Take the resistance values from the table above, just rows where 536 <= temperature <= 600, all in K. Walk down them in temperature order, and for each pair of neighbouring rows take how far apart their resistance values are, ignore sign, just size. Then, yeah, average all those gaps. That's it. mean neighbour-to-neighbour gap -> 0.63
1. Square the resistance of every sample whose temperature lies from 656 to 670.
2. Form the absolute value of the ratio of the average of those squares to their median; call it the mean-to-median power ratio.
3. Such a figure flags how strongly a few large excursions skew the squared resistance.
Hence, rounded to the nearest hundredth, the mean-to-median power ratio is 0.98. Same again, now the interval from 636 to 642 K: 1.02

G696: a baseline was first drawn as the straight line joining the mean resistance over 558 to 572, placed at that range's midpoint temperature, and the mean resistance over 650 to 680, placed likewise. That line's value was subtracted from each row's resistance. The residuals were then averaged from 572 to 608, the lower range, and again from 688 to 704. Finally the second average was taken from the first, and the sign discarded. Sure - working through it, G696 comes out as 0.52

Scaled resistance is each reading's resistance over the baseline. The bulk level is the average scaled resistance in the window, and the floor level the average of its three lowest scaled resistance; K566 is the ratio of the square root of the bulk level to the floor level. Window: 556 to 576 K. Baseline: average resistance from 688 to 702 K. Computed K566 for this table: 1.05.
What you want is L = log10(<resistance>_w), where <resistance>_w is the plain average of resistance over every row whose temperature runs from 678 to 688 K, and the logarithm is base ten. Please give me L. 0.99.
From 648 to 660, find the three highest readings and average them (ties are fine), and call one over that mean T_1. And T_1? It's 0.1001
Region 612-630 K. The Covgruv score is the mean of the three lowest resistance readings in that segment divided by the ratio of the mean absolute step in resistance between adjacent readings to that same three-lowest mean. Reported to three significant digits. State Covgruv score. 175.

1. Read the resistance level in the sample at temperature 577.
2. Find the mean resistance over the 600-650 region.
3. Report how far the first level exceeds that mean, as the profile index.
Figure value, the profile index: -0.15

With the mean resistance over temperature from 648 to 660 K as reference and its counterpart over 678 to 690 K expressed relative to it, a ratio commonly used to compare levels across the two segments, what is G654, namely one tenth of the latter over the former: 0.102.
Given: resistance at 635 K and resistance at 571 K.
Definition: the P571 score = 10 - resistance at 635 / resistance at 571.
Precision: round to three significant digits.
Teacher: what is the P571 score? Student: 8.90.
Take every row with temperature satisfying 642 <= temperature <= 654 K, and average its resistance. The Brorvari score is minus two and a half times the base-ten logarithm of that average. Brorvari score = -2.52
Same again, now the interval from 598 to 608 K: -2.55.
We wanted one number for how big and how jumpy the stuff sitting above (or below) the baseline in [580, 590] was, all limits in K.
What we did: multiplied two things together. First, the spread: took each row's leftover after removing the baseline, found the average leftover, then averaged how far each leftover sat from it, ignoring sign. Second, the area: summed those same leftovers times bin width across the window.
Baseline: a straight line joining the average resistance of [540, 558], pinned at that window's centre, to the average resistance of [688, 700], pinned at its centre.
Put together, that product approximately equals 1.0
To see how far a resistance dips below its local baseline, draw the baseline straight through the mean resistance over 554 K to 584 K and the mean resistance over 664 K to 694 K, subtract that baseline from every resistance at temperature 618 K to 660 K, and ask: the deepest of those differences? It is -0.79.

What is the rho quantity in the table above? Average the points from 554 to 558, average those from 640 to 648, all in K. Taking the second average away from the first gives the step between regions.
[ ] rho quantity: 0.2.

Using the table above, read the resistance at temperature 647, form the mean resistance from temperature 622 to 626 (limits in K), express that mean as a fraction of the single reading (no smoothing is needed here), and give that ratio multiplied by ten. 11.1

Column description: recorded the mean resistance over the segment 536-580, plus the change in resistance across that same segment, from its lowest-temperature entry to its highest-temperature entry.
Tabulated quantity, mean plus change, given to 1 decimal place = 10.5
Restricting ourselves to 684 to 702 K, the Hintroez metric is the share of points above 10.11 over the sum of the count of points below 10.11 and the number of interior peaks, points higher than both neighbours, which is 0.063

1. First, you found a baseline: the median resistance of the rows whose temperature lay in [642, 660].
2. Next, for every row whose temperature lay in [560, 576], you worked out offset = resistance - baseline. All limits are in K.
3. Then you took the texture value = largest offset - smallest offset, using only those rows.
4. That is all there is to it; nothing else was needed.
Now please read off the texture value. 1.3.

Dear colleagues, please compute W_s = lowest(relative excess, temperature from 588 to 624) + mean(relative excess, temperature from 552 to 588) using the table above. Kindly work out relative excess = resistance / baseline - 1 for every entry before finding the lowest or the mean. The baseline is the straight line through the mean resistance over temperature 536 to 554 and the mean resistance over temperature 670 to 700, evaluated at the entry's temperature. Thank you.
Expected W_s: -0.049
